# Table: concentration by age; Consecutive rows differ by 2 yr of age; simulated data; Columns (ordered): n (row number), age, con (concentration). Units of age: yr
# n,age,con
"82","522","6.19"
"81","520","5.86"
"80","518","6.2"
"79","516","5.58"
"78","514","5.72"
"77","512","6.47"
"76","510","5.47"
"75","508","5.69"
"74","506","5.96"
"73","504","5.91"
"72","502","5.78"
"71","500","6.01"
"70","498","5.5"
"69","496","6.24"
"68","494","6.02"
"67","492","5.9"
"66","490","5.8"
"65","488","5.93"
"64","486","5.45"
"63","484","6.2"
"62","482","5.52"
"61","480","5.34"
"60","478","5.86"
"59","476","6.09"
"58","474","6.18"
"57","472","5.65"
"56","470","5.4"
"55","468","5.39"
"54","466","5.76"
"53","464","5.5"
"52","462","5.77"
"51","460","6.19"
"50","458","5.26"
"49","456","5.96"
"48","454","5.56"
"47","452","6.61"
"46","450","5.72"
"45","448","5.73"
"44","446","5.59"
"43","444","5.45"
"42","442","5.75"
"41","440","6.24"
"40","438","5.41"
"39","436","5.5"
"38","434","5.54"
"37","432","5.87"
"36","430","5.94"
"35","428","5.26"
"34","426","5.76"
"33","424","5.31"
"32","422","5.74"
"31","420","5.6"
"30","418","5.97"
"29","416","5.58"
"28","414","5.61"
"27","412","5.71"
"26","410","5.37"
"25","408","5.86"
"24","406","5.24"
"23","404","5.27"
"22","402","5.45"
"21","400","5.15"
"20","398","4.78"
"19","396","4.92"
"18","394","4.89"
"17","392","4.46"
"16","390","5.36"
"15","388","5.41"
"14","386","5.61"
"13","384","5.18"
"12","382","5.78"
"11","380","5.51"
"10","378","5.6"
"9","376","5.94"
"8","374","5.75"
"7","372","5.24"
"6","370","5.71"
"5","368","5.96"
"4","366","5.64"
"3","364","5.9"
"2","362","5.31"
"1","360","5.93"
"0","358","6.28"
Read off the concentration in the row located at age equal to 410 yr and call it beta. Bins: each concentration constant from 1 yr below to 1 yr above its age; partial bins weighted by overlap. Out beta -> 5.37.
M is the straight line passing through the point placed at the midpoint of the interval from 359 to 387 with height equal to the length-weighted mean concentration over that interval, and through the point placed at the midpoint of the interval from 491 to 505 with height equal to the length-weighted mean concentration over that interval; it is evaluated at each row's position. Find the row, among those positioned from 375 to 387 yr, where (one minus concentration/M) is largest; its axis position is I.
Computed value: 384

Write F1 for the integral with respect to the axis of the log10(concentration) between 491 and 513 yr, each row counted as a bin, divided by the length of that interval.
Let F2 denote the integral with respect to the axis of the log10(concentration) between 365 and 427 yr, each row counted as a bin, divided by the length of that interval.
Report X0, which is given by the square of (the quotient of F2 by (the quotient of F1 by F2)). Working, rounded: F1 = 0.771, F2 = 0.74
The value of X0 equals 0.50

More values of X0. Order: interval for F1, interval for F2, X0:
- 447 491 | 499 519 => 0.60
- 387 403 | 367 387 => 0.64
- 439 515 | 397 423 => 0.51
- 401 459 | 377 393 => 0.50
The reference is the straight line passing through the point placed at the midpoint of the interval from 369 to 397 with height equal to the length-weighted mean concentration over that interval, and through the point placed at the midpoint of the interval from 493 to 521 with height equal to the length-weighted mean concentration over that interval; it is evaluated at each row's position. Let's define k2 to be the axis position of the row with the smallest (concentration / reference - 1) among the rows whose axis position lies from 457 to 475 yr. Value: 458 yr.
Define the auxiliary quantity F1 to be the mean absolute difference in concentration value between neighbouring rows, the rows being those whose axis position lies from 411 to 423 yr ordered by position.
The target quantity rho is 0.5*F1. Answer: 0.103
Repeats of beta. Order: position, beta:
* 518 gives 6.2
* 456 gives 5.96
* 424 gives 5.31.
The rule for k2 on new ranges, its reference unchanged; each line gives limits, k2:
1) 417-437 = 428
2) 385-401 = 392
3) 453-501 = 480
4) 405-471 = 458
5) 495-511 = 510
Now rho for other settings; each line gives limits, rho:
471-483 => 0.155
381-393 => 0.218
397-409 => 0.150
